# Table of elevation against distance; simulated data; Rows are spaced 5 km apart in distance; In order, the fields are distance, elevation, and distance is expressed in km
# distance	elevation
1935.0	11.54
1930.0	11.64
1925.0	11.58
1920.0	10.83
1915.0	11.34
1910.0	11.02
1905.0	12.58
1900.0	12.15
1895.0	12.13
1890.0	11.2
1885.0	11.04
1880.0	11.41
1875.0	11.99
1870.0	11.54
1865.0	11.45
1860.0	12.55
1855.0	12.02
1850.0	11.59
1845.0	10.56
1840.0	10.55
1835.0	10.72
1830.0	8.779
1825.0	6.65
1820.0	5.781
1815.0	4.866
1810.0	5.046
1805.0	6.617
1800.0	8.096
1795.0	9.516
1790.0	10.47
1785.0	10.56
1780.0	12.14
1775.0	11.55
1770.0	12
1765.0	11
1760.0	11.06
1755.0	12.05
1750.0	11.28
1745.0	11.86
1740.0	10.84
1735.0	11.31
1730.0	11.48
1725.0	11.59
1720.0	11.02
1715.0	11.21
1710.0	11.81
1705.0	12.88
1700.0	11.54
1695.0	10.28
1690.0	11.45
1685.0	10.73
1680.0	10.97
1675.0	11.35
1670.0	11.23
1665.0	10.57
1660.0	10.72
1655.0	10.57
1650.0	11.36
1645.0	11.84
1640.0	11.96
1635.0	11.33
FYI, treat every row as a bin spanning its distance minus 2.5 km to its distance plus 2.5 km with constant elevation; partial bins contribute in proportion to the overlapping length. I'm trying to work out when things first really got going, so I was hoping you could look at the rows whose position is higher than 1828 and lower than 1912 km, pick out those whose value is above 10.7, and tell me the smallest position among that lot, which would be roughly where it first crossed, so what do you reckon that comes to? 1835.0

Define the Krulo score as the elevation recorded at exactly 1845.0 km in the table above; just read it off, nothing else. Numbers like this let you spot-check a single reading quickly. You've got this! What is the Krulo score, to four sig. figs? 10.56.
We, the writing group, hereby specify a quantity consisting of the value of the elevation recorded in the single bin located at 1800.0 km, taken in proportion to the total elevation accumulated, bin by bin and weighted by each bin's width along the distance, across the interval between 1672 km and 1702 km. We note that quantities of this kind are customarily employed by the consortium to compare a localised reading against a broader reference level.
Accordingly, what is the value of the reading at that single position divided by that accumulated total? 0.0244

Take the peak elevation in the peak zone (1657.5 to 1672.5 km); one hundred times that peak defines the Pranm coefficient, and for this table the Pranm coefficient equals 1123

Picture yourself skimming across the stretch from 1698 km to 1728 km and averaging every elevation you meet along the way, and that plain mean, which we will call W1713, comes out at 11.7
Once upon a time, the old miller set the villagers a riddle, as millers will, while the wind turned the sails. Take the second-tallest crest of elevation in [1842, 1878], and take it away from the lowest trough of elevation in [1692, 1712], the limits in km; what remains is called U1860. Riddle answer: -1.7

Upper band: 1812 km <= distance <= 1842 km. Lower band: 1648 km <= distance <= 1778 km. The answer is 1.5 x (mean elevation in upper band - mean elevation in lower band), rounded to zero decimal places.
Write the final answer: -5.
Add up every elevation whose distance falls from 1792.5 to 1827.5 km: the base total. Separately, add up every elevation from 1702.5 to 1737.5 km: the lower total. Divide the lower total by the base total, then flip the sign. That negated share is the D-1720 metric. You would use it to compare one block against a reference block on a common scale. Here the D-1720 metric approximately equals -1.7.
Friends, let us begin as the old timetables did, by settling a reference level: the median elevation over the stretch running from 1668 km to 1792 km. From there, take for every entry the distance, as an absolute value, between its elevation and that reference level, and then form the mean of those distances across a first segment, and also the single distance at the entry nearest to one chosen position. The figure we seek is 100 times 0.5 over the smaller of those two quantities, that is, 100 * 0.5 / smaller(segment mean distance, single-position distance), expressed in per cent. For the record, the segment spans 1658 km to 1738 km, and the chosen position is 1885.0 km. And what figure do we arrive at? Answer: 185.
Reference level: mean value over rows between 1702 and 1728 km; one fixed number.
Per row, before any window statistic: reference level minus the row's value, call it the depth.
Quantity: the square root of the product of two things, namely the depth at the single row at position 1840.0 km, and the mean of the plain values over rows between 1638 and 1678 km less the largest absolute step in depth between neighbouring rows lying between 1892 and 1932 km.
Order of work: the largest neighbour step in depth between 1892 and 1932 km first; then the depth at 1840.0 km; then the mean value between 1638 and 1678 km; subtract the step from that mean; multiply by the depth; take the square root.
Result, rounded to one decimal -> 3.3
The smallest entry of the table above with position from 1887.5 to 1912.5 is 11.02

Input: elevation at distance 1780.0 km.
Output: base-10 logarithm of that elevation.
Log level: 1.08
